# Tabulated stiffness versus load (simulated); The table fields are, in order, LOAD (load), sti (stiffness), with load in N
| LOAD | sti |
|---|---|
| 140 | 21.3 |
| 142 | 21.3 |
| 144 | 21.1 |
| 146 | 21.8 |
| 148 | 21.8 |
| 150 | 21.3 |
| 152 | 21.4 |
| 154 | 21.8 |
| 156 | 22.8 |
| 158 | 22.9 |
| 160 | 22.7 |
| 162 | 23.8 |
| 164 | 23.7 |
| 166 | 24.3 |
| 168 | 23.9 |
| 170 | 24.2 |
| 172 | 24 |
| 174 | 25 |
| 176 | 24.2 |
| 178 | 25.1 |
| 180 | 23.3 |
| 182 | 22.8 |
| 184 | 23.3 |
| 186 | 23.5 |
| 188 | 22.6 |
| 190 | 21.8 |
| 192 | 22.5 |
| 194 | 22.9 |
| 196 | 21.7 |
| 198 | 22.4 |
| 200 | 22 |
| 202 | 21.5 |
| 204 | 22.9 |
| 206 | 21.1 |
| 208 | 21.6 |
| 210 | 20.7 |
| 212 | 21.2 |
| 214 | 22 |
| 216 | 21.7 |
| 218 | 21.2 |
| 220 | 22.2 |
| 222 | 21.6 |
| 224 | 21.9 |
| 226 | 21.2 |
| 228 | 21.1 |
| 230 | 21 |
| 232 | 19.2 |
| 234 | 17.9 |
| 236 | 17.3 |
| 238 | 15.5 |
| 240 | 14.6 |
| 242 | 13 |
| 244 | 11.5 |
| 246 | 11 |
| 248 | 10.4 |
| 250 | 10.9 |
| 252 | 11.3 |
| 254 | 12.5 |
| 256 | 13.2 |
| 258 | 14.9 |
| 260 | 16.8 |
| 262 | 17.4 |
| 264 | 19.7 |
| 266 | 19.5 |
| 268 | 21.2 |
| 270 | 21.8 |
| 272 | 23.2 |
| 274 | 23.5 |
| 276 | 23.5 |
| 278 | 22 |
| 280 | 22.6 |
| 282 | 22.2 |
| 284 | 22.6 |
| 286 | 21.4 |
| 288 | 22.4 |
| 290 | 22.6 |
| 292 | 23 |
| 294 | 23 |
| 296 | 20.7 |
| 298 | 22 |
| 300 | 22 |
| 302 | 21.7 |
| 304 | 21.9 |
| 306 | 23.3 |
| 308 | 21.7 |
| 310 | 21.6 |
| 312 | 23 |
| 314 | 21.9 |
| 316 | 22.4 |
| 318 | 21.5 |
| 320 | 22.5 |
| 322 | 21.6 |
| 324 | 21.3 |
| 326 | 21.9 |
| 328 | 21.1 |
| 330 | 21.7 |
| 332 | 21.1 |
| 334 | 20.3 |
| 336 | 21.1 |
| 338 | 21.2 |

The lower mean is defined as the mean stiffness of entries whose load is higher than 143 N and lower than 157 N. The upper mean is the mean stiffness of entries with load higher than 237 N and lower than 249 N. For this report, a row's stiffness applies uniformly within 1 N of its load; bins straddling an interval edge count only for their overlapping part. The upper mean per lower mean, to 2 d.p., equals 0.58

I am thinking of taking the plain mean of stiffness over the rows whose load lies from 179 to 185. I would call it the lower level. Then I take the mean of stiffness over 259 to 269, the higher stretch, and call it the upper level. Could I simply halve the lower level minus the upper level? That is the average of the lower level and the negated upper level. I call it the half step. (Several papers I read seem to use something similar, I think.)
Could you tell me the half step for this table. 2.1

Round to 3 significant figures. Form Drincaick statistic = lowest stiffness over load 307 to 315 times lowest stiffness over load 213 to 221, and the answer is 458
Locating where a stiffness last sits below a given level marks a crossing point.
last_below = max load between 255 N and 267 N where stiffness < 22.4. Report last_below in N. 266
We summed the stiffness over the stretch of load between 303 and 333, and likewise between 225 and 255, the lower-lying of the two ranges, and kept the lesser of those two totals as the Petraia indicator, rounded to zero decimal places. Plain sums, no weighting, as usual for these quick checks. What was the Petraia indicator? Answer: 228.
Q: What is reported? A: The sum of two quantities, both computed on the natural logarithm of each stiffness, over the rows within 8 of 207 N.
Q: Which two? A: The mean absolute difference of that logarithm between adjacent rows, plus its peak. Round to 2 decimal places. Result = 3.17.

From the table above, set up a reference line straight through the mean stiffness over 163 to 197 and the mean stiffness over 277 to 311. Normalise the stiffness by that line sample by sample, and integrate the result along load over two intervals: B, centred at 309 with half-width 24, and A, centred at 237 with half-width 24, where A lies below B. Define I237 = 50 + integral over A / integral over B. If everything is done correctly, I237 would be 50.7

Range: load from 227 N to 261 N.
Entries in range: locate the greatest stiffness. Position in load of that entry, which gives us 228 N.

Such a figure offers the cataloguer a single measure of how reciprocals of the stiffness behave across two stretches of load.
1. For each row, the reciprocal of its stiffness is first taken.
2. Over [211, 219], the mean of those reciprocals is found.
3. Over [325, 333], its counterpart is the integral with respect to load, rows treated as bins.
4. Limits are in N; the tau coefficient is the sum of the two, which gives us 0.420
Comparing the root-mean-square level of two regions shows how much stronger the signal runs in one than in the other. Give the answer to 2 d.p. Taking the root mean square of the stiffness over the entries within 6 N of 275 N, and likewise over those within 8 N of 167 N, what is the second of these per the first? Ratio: 1.05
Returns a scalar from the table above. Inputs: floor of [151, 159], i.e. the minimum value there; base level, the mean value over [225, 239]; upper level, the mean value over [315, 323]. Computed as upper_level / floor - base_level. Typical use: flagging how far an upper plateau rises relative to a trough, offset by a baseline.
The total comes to -18.0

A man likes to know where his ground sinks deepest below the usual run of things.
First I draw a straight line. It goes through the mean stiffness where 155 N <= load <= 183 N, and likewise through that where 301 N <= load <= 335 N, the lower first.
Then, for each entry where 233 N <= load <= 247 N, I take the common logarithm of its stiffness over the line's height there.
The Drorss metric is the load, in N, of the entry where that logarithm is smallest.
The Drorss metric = 246 N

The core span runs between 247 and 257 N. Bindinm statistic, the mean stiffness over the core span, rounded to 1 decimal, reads 11.7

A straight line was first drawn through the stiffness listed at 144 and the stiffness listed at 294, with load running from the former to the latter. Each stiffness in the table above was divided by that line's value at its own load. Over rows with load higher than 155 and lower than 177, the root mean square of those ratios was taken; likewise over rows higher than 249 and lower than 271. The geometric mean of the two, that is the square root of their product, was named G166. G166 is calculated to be 0.91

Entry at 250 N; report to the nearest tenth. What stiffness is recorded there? 10.9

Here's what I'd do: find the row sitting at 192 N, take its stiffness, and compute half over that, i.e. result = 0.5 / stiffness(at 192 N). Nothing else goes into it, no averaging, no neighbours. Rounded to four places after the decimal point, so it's 0.0222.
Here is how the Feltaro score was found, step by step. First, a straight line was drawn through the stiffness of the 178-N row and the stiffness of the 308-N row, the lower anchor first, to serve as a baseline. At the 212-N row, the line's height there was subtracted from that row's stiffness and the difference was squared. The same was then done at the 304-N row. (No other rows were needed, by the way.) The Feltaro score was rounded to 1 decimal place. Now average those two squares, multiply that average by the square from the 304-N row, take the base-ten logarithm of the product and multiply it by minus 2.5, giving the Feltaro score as 3.5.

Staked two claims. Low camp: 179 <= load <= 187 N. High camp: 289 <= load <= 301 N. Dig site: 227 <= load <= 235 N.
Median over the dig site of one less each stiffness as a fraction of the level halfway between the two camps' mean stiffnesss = 0.12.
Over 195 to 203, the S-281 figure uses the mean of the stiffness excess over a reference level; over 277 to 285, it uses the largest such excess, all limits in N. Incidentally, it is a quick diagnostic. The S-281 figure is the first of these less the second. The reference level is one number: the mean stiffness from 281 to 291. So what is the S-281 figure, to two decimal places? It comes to -0.70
